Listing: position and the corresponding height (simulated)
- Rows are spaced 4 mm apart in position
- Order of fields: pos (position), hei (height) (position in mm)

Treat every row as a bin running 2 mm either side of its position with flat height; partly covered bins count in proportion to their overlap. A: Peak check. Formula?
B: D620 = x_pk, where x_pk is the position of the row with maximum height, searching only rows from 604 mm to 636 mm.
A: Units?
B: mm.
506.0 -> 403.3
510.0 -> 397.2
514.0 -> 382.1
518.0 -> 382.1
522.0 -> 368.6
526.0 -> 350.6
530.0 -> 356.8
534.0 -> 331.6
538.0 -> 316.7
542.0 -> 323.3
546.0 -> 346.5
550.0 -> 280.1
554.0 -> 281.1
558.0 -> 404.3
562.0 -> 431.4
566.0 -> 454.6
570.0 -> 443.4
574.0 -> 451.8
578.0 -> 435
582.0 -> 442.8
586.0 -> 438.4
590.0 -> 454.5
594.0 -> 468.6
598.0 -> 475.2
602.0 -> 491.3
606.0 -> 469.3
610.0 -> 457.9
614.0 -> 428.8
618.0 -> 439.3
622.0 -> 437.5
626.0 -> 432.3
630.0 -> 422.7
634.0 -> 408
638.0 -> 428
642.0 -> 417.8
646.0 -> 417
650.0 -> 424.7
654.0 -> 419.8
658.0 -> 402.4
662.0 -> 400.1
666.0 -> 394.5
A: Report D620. 606.0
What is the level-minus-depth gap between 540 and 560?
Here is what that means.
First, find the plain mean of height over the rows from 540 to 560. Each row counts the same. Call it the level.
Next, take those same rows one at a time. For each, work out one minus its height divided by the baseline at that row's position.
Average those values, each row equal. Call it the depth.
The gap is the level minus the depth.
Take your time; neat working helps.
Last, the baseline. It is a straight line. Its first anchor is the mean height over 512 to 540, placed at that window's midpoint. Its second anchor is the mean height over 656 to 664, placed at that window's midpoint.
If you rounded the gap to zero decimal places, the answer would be 327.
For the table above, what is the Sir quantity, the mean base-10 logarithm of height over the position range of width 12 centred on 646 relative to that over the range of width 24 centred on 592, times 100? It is 98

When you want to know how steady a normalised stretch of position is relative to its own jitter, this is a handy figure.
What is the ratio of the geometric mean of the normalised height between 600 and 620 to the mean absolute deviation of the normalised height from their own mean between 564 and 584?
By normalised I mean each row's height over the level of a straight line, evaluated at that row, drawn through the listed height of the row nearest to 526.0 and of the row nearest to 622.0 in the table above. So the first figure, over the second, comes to 41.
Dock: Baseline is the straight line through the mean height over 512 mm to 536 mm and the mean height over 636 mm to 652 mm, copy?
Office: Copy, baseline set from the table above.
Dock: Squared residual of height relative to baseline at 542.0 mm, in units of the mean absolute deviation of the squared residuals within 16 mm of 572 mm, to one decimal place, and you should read 2.2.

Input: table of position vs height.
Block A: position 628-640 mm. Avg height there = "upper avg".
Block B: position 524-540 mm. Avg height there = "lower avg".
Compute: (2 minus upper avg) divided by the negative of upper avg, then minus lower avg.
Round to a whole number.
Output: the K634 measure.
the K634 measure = -338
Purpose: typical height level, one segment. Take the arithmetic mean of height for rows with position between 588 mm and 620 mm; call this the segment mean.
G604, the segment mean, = 461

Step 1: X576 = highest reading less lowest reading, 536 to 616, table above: 211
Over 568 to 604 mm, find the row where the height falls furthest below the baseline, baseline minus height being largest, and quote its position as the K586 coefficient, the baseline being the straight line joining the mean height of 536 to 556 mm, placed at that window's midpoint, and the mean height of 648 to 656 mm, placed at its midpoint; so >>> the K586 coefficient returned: 586.0 mm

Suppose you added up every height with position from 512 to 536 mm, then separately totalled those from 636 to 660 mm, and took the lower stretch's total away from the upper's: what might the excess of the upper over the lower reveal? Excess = 338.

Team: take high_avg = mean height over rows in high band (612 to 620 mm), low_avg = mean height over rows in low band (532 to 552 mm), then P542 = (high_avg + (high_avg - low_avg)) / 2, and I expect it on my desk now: 274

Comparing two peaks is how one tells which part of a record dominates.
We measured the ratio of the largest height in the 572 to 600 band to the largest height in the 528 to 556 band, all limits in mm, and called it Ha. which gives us 1.3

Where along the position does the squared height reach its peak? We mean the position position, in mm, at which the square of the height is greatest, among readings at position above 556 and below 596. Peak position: 594.0 mm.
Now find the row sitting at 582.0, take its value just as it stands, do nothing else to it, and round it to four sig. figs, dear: 442.8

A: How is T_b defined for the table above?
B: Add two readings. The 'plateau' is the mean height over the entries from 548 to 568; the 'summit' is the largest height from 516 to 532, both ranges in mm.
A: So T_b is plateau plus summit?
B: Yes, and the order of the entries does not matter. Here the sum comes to 752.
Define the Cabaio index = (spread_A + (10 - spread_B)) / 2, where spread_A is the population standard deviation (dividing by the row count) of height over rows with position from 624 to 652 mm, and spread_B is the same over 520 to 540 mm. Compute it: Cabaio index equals -1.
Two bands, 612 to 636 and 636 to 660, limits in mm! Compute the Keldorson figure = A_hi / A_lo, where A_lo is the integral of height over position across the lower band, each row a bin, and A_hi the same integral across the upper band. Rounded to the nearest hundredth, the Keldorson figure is 0.98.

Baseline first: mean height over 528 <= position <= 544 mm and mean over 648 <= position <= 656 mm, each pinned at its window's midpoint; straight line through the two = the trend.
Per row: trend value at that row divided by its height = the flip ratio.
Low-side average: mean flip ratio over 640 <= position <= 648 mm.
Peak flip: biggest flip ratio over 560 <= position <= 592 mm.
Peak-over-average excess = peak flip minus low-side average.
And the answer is -0.15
